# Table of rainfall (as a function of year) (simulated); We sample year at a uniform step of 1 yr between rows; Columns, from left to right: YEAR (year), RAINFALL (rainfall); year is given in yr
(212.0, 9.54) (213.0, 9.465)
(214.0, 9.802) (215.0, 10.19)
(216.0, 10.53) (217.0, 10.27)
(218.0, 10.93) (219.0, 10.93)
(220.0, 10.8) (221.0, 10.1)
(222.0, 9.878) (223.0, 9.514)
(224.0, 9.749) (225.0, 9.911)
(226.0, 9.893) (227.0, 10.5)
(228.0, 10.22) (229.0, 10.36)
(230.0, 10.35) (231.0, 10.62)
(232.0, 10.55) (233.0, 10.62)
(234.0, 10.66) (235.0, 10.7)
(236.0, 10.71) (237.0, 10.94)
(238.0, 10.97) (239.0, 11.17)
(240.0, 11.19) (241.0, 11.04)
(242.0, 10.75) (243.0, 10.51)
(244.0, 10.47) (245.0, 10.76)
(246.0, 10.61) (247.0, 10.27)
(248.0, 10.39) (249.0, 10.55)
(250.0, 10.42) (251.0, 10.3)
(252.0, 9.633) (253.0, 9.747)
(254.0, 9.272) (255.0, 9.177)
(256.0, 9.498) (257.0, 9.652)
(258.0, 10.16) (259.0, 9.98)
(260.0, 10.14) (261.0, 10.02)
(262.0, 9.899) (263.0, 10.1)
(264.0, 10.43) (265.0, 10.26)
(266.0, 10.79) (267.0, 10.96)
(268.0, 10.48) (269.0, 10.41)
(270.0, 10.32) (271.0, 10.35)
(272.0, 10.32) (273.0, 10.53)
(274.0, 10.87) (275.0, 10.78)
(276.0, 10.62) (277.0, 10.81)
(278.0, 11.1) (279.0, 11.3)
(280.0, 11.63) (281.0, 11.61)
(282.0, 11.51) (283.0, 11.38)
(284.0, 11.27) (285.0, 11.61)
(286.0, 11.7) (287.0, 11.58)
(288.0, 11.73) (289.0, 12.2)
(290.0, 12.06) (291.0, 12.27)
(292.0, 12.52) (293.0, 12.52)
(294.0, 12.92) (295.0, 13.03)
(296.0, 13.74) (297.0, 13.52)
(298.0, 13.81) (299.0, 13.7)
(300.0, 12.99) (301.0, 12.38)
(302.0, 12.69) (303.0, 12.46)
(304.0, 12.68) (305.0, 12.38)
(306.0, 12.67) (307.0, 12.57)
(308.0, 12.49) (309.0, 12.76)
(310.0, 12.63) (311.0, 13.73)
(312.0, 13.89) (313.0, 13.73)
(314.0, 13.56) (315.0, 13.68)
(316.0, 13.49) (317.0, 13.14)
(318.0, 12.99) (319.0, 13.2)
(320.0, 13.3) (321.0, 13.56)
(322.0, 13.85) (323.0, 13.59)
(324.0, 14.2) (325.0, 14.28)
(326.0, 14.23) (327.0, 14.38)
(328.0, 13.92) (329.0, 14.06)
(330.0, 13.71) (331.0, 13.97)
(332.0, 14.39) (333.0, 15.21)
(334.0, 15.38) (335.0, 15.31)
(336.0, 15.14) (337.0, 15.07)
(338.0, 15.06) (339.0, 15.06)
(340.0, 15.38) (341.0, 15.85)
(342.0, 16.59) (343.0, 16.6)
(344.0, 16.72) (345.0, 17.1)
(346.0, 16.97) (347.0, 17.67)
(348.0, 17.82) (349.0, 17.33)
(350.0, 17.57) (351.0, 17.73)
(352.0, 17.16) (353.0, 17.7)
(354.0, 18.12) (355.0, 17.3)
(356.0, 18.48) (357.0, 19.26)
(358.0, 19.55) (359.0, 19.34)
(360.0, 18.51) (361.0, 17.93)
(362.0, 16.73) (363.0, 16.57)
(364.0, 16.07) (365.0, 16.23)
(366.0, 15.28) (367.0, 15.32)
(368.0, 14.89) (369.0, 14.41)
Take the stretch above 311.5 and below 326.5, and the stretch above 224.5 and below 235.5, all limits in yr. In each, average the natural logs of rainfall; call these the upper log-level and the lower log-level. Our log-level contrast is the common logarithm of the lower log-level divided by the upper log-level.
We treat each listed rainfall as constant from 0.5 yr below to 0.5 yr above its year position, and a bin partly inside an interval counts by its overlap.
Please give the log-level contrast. -0.048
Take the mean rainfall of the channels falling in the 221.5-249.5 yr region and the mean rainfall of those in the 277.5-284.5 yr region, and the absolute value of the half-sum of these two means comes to 10.9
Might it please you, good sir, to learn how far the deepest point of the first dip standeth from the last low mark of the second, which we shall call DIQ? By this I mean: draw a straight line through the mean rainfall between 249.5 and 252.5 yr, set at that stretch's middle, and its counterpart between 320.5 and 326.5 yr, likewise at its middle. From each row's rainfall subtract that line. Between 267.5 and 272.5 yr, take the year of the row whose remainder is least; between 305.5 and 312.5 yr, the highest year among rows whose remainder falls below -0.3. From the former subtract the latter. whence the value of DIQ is -38 yr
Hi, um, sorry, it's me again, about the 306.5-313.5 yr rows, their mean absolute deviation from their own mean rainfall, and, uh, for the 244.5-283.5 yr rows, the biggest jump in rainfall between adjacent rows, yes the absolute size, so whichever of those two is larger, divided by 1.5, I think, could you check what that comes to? 0.44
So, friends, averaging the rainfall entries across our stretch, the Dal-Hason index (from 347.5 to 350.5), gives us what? 17.6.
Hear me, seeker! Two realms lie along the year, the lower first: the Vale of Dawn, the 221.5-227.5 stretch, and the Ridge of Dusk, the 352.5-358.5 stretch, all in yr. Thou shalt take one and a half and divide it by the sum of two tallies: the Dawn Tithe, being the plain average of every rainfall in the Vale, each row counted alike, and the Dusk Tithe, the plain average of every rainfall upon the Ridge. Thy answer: 0.053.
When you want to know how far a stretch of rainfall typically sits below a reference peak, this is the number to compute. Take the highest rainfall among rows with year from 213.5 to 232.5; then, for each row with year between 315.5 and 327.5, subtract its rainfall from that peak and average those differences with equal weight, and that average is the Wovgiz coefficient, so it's -2.8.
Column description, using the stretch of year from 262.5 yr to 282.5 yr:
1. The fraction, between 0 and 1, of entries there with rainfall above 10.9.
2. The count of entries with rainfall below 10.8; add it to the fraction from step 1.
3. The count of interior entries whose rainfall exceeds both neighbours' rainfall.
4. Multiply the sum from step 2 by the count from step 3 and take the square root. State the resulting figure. 7.8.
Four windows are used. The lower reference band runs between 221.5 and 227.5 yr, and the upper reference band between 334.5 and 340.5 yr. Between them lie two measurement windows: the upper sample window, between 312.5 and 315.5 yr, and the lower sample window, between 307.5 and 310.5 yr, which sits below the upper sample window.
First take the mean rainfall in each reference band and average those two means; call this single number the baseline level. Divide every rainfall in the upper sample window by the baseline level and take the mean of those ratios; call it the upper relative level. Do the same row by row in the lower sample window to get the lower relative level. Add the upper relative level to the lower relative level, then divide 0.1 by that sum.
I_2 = 0.048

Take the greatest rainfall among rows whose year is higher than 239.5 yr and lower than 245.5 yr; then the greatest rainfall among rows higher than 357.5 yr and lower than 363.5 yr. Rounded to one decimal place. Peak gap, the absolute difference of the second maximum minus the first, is 8.4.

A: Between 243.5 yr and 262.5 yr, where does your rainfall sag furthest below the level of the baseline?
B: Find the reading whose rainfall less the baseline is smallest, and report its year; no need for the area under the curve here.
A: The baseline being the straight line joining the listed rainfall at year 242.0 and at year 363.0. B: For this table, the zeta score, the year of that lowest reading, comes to 255.0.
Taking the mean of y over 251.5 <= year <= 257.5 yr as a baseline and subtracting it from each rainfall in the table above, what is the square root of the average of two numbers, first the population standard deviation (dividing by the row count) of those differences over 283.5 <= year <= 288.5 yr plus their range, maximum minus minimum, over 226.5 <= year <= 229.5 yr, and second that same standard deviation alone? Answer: 0.55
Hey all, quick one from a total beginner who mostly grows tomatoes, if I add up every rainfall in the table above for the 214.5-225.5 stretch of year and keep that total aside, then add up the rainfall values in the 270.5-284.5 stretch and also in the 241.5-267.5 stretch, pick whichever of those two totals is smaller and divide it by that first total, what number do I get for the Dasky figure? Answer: 1.4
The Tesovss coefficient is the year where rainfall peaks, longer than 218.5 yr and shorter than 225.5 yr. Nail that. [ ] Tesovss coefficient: 219.0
